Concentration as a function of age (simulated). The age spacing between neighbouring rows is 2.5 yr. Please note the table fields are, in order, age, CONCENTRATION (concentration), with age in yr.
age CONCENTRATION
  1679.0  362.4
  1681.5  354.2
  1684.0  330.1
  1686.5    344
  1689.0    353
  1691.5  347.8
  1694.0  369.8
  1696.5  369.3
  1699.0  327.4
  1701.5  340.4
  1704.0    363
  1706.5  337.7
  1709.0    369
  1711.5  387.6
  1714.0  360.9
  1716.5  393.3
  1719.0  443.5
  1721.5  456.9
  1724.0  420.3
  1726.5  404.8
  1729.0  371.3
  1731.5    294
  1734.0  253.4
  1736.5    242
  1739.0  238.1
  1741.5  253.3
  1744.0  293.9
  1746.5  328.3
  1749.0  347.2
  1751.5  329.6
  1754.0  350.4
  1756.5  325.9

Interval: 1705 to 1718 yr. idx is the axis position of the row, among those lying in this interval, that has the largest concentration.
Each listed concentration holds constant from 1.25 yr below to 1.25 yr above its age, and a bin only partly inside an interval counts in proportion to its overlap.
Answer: 1716.5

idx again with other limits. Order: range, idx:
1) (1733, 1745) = 1744.0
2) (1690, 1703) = 1694.0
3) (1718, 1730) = 1721.5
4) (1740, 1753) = 1749.0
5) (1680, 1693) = 1681.5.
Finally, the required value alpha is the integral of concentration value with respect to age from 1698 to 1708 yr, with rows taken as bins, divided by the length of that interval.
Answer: 343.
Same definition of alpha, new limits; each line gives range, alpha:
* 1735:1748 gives 272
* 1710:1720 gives 394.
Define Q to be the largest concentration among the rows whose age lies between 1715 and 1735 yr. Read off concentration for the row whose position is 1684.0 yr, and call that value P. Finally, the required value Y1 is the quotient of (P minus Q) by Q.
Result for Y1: -0.28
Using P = 330.1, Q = 456.9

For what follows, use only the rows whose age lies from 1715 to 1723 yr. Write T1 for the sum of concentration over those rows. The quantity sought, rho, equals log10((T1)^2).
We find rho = 6.22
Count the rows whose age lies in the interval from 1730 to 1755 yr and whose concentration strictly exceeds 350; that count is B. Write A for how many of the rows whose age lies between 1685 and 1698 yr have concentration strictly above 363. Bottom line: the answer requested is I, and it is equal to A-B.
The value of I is 1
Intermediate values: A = 2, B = 1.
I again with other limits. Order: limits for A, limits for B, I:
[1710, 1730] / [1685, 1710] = 2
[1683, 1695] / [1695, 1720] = -6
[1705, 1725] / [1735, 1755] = 5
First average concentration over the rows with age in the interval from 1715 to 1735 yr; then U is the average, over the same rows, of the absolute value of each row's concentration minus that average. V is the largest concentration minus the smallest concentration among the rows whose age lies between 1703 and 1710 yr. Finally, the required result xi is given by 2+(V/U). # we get 2.6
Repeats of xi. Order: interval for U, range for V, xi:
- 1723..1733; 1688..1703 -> 3.1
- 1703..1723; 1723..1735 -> 7.3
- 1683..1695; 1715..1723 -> 8.4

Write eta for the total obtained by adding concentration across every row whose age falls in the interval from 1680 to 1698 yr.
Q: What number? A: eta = 2468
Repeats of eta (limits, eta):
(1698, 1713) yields 2125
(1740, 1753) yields 1552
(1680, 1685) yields 684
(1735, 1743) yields 733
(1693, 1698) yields 739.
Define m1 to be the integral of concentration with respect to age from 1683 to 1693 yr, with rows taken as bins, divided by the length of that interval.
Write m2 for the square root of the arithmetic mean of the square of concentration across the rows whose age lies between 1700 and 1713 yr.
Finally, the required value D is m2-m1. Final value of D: 15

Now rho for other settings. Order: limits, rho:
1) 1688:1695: 6.06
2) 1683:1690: 6.02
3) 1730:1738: 5.79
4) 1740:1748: 5.88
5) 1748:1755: 6.02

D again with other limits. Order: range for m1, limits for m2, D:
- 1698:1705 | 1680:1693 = 2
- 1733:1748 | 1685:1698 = 87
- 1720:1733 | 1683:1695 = -39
